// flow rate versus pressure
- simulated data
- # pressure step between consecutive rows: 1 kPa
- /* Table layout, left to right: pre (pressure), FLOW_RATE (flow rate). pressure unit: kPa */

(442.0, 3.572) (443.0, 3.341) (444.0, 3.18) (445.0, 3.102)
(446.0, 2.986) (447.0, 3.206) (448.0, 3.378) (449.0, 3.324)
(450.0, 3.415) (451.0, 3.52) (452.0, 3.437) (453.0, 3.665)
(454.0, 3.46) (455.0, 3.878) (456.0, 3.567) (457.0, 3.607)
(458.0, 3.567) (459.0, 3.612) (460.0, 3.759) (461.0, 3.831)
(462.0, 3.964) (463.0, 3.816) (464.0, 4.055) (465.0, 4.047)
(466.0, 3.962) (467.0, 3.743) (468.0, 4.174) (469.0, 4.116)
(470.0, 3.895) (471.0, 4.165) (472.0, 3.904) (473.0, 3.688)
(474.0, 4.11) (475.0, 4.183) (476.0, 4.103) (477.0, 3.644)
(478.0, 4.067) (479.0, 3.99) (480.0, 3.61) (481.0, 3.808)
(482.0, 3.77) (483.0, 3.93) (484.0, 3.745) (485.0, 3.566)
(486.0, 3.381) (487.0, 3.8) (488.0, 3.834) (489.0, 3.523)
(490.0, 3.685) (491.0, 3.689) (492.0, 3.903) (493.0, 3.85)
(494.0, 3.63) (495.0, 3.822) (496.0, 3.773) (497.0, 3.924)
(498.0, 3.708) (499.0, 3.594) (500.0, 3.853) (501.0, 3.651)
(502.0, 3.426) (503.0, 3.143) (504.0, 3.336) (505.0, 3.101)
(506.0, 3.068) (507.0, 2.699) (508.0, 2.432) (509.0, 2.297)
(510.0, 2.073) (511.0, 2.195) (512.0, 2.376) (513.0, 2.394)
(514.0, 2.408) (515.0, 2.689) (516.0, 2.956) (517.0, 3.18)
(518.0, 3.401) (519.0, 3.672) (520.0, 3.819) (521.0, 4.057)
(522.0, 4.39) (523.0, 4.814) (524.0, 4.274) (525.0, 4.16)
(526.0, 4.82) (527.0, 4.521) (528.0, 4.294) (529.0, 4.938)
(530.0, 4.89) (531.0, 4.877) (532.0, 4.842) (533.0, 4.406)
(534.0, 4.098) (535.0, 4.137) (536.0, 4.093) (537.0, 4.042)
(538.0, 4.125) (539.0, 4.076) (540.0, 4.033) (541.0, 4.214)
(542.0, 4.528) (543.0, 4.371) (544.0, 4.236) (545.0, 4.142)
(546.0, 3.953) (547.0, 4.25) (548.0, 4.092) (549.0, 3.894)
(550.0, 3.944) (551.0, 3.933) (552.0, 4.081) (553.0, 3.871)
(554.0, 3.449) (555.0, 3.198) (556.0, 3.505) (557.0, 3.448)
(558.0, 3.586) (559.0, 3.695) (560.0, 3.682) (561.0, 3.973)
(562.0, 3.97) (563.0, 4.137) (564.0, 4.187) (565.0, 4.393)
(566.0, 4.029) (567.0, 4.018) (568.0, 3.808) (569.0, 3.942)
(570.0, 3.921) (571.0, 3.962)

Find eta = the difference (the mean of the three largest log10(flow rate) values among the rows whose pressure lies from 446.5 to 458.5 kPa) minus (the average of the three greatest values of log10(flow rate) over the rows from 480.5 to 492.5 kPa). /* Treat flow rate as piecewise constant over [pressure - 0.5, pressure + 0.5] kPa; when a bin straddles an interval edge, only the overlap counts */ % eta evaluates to -0.02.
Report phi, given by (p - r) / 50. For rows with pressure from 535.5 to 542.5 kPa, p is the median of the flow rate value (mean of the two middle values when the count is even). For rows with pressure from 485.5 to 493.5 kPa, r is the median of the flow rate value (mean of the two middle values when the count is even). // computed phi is 0.007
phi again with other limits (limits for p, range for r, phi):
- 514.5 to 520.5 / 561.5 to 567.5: -0.016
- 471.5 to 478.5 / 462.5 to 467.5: 0.002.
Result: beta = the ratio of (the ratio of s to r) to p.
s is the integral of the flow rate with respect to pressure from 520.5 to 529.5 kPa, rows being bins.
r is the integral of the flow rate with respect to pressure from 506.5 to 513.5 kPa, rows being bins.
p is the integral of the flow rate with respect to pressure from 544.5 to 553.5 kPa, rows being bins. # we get 0.068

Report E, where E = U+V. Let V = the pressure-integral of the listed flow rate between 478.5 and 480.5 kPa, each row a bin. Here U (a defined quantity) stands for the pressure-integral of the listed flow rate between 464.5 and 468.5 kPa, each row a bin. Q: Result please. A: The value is 24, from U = 16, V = 8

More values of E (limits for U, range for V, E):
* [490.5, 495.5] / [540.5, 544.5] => 36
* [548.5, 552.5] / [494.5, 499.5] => 35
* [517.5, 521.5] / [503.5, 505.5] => 21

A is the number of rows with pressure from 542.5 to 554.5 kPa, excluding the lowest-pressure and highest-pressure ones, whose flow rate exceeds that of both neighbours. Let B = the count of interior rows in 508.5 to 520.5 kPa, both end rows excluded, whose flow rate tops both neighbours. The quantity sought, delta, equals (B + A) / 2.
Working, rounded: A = 3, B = 0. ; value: 1.50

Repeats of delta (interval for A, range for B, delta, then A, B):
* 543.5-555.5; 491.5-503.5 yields 3.00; 3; 3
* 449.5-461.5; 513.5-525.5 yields 2.50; 4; 1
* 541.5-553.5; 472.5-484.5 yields 3.50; 3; 4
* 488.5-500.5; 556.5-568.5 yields 3.00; 3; 3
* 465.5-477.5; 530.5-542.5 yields 2.50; 3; 2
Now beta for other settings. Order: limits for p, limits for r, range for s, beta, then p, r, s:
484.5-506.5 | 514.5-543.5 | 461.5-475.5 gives 0.006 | 79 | 121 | 56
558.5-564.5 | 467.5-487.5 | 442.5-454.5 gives 0.022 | 24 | 78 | 40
